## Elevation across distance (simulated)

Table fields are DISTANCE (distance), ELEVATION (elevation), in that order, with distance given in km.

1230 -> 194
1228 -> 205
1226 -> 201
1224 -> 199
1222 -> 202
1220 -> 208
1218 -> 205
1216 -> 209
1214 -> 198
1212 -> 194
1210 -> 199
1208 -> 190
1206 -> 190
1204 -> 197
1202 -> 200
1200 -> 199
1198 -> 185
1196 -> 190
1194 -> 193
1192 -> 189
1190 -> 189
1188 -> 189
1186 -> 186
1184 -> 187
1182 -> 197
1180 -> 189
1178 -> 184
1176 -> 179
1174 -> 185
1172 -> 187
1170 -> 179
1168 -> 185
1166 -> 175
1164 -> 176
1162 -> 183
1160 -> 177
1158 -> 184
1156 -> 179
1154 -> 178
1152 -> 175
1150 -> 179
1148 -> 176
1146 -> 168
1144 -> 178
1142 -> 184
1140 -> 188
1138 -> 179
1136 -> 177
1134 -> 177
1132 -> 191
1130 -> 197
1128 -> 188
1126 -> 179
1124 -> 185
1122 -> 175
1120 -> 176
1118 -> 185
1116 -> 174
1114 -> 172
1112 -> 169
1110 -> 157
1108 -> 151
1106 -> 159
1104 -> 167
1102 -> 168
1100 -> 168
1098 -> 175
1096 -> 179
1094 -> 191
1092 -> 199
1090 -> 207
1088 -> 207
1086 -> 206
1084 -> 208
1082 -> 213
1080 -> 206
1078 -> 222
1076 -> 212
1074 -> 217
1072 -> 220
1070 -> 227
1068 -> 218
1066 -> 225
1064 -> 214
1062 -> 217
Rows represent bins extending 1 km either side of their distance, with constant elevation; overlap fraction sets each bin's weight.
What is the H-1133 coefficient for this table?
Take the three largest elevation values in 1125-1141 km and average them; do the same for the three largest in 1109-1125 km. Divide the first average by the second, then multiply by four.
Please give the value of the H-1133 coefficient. 4.22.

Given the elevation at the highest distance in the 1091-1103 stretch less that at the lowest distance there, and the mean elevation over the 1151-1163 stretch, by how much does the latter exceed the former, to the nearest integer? 210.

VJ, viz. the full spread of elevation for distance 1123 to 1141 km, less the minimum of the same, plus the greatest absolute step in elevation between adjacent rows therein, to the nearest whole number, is -143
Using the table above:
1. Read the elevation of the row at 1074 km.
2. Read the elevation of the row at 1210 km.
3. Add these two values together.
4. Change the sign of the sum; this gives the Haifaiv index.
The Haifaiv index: -416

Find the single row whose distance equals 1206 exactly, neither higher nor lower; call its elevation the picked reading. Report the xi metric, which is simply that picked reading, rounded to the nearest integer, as 190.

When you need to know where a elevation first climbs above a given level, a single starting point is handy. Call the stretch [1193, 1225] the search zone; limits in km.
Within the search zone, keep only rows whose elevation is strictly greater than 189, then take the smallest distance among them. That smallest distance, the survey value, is 1194 km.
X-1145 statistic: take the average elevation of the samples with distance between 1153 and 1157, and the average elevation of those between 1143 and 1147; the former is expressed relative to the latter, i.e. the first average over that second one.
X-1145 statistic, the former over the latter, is 1.03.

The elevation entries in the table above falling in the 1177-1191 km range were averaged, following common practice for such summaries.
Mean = 189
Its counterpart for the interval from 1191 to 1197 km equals 191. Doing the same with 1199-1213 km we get 196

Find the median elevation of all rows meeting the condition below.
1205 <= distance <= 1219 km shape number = 198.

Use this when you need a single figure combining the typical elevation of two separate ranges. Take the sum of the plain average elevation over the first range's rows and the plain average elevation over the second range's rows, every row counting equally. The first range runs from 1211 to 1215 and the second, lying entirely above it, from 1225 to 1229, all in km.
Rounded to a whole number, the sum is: 399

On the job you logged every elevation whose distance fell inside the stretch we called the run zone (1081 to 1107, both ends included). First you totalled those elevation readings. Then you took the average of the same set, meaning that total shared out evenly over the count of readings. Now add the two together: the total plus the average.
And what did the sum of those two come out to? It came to 2635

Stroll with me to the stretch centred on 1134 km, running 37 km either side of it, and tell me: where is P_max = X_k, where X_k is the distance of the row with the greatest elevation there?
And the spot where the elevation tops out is 1130 km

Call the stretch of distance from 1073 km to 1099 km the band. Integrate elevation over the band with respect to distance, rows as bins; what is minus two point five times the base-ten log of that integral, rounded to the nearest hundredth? -9.31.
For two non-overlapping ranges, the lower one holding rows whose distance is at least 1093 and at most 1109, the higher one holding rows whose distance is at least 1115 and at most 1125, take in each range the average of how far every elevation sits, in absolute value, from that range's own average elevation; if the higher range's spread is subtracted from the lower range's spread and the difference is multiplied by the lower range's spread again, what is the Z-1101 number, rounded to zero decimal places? 37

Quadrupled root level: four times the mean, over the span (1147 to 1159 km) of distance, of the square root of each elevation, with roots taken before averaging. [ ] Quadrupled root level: 53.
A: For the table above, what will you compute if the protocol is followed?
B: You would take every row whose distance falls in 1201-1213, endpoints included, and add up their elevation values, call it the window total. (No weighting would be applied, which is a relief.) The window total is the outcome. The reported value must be 1170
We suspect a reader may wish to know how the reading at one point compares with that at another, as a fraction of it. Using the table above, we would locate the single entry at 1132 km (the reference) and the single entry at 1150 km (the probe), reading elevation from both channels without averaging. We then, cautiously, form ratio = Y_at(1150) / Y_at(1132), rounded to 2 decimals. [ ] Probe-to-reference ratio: 0.94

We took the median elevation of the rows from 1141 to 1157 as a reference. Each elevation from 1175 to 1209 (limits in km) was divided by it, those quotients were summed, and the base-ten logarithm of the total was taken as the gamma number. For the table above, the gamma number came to 1.3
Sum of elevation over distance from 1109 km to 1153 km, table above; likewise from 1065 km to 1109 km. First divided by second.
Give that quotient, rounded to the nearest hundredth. 0.90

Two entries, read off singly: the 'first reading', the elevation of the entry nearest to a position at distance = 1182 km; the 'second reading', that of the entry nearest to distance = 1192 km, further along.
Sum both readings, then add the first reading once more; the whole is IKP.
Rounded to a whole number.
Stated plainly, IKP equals 583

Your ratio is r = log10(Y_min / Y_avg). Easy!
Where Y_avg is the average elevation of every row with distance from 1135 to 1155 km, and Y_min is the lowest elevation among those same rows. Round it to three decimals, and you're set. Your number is -0.026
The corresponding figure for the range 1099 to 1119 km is -0.044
